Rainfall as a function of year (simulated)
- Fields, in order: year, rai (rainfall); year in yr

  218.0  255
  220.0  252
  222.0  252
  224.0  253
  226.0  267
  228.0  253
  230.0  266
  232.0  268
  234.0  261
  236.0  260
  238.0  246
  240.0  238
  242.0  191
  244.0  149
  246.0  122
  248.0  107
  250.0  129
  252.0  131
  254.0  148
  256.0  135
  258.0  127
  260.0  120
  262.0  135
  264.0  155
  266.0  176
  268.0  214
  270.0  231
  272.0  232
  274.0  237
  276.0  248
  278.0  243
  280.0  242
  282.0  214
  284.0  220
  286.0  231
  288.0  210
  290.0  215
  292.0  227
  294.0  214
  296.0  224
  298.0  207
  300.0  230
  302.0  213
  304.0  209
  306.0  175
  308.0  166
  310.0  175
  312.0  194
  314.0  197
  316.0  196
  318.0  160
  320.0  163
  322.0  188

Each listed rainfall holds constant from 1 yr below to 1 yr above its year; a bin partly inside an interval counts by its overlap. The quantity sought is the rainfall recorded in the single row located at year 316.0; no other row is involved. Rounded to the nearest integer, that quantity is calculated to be 196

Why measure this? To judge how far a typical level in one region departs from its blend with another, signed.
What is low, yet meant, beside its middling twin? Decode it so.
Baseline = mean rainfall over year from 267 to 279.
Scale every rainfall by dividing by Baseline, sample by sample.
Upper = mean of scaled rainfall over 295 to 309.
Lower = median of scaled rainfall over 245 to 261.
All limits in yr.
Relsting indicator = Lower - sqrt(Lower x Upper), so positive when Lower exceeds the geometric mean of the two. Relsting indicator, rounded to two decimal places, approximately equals -0.14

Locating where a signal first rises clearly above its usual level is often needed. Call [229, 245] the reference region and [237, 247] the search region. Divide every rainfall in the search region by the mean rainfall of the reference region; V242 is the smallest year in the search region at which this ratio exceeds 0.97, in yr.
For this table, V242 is 238.0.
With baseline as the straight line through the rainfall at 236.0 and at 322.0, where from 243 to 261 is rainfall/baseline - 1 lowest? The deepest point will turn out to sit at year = 248.0 yr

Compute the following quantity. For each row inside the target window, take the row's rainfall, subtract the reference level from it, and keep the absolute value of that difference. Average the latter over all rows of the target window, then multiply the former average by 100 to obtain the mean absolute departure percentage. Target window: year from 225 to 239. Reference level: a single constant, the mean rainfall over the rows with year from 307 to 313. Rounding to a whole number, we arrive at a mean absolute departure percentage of 8181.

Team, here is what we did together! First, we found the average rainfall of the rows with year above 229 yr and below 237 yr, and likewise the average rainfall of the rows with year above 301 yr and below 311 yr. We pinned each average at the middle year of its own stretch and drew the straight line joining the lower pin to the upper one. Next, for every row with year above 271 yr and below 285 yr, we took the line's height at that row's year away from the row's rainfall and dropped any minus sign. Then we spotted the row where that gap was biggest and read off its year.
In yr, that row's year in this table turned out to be 276.0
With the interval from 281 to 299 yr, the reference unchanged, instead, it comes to 296.0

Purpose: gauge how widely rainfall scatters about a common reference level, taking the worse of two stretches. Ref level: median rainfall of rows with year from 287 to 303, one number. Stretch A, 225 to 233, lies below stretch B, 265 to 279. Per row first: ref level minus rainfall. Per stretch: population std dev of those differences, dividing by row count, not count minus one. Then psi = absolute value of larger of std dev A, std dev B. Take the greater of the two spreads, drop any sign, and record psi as 23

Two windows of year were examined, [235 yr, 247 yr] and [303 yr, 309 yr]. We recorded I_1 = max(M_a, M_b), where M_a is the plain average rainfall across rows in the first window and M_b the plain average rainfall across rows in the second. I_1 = 201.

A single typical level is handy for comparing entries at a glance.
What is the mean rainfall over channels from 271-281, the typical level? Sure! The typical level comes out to 240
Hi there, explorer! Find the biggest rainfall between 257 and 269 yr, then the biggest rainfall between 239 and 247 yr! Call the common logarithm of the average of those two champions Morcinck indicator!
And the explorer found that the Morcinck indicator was 2.35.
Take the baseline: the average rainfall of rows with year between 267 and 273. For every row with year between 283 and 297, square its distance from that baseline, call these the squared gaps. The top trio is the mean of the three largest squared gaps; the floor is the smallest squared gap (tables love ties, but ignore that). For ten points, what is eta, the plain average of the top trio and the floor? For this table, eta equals 83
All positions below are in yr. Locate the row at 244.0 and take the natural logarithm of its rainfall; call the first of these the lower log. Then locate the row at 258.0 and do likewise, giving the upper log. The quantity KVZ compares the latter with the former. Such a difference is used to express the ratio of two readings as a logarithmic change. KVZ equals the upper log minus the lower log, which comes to -0.2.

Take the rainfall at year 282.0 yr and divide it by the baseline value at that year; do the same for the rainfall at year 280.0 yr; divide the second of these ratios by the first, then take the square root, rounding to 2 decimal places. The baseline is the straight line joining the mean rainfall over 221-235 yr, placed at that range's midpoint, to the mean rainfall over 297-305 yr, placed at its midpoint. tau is 1.06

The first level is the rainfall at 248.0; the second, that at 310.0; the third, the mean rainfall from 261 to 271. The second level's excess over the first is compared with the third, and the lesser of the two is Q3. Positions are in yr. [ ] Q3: 68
